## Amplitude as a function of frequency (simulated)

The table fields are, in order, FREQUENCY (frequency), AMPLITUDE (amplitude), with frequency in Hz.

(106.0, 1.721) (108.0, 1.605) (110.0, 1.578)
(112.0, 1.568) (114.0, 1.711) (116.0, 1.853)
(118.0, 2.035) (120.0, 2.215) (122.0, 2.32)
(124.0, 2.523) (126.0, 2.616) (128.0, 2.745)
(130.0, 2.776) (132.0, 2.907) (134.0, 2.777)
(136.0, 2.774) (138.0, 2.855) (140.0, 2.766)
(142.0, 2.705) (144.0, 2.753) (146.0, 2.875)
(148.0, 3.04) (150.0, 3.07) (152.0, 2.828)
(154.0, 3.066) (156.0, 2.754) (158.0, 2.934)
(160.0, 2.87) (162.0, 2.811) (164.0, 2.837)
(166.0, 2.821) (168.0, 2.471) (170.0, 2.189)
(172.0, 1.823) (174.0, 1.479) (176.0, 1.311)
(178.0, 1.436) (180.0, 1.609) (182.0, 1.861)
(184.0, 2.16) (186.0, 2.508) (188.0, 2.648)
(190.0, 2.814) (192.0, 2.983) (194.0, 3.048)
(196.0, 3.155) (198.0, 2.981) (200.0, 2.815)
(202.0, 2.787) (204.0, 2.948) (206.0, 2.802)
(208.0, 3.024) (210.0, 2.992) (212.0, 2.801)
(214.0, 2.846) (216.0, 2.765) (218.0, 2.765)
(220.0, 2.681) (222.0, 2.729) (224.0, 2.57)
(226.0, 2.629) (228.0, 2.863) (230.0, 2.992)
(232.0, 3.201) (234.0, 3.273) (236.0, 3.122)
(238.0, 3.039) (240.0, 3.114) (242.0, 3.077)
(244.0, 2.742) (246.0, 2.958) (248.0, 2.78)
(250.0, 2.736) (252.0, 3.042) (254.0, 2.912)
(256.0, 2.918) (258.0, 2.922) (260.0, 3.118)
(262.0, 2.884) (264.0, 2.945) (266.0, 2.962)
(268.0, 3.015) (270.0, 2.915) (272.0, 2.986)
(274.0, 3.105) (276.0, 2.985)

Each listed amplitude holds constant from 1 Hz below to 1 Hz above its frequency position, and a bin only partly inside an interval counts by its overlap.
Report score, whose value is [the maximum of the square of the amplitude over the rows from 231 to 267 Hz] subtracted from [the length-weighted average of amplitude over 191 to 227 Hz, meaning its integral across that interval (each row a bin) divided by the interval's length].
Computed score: -7.9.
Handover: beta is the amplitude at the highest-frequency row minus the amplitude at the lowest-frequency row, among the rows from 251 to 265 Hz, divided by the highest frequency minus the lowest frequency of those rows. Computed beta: -0.01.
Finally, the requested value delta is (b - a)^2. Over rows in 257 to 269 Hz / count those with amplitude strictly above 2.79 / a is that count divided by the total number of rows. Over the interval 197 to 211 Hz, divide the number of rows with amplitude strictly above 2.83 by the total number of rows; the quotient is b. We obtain 0.184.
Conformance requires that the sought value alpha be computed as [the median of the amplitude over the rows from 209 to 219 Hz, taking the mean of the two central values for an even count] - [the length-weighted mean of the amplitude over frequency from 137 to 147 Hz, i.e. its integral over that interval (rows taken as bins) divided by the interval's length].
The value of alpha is 0.0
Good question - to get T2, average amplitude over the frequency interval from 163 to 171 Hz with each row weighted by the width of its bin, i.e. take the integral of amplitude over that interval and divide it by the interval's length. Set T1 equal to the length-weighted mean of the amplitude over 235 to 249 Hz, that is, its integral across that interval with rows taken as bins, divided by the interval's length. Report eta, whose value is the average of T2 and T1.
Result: 2.78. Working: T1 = 2.98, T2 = 2.6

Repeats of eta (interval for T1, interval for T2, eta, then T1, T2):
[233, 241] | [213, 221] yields 2.95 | 3.14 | 2.8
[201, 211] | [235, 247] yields 2.96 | 2.91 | 3.0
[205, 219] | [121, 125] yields 2.64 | 2.86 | 2.4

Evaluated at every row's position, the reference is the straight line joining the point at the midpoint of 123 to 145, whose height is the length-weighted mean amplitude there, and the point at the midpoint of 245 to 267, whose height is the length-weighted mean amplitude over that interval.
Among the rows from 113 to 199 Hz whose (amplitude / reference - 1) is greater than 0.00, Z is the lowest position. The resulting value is 128.0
